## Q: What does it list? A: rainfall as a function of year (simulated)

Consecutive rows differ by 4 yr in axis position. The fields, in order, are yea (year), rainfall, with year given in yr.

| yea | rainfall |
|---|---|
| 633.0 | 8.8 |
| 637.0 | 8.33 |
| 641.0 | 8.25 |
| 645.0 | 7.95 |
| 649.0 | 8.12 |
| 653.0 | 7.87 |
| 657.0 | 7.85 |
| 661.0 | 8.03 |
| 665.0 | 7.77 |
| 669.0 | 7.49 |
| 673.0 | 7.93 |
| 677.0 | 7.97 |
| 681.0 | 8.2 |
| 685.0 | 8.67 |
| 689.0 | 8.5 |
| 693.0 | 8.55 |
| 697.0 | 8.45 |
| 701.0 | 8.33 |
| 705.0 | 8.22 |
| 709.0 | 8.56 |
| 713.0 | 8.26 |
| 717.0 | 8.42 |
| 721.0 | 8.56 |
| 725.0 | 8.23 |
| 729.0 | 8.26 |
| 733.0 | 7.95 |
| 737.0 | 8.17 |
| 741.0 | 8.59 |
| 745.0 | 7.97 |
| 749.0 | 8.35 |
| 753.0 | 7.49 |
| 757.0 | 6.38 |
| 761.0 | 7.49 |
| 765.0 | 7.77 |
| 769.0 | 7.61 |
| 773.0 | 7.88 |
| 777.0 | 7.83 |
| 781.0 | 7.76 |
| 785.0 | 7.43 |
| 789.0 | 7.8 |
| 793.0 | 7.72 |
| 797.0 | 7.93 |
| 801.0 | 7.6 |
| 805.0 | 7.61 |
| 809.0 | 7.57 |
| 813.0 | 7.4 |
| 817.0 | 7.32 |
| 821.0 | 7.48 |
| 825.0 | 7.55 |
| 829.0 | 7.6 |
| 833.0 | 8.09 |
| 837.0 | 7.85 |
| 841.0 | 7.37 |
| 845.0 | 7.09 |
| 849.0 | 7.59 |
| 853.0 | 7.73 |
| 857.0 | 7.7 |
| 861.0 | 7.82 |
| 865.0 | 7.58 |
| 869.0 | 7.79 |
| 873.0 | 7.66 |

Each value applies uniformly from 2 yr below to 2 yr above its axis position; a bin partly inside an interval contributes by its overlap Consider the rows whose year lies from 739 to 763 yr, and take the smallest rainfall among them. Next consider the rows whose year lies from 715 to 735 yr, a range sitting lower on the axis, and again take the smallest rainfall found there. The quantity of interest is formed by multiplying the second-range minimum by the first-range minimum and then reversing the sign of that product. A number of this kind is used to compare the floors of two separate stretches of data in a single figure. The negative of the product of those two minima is -50.7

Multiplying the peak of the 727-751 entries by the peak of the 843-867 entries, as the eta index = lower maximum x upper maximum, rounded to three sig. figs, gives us 67.2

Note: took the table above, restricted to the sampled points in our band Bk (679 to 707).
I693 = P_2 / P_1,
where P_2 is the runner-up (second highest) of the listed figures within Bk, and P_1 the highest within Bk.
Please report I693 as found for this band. 0.986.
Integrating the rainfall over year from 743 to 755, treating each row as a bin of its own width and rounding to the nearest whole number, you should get 95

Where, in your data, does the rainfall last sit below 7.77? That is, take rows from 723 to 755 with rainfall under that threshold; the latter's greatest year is 753.0 yr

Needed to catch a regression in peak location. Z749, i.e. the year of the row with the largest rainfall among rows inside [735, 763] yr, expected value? 741.0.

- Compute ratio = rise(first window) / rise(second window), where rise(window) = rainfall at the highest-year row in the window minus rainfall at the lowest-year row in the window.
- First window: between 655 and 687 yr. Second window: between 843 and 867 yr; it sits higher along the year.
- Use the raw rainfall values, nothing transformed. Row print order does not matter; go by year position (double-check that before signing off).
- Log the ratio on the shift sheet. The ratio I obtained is 2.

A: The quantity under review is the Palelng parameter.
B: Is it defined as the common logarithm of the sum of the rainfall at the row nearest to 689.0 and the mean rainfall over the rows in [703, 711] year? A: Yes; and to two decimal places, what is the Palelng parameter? 1.23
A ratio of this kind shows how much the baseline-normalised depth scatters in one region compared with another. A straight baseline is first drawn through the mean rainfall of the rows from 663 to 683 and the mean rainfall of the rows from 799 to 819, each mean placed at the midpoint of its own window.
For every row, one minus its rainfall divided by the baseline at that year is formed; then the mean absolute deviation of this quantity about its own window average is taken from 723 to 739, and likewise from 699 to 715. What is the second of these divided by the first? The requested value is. 1.1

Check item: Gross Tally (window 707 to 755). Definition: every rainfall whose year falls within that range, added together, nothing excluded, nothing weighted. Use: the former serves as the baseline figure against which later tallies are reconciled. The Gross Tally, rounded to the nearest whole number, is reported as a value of 99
